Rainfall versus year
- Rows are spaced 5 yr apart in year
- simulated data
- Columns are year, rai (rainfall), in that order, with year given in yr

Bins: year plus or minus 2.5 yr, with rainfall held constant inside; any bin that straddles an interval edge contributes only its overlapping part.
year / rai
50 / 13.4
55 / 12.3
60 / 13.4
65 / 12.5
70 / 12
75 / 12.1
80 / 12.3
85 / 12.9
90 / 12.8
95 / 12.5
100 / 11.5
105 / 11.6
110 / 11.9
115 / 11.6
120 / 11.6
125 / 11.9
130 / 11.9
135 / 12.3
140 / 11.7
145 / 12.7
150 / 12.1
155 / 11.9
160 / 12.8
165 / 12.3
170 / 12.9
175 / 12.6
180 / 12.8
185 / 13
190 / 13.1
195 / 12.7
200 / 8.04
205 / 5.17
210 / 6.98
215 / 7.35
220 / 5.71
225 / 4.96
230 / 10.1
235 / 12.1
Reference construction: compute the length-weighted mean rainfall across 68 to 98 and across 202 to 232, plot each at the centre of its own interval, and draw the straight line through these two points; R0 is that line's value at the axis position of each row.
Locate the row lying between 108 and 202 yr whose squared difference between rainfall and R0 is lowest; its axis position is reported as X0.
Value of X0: 115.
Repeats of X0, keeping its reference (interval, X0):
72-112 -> 105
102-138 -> 105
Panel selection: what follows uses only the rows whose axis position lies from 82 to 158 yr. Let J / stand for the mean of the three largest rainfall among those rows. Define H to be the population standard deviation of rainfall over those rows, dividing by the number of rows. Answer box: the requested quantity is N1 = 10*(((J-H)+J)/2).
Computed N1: 126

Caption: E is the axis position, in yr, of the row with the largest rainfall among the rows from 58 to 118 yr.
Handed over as 60 yr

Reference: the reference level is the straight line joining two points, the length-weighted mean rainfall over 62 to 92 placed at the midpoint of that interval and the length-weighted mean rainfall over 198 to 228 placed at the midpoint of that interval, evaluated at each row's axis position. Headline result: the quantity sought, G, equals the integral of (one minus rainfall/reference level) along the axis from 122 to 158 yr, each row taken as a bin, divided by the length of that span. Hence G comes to -0.26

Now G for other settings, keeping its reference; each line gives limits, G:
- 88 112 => -0.05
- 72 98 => -0.03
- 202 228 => 0.02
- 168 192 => -0.64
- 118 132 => -0.15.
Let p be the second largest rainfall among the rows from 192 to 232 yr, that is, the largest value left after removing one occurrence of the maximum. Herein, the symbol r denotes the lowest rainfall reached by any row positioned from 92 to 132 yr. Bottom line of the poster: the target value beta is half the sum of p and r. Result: 10.8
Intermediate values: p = 10.1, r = 11.5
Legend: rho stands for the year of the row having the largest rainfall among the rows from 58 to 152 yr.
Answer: 60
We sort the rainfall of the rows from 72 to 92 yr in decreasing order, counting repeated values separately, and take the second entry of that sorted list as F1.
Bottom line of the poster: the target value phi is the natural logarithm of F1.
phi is 2.55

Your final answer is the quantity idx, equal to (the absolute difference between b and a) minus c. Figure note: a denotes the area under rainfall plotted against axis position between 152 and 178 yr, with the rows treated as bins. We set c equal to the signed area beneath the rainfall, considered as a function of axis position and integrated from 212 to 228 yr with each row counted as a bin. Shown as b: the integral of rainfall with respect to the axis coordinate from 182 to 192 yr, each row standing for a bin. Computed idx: 96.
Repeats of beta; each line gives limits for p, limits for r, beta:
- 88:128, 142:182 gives 12.2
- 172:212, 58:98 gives 12.5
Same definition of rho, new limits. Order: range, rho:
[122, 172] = 170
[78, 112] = 85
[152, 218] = 190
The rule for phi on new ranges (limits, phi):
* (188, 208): 2.54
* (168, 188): 2.56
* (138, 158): 2.49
